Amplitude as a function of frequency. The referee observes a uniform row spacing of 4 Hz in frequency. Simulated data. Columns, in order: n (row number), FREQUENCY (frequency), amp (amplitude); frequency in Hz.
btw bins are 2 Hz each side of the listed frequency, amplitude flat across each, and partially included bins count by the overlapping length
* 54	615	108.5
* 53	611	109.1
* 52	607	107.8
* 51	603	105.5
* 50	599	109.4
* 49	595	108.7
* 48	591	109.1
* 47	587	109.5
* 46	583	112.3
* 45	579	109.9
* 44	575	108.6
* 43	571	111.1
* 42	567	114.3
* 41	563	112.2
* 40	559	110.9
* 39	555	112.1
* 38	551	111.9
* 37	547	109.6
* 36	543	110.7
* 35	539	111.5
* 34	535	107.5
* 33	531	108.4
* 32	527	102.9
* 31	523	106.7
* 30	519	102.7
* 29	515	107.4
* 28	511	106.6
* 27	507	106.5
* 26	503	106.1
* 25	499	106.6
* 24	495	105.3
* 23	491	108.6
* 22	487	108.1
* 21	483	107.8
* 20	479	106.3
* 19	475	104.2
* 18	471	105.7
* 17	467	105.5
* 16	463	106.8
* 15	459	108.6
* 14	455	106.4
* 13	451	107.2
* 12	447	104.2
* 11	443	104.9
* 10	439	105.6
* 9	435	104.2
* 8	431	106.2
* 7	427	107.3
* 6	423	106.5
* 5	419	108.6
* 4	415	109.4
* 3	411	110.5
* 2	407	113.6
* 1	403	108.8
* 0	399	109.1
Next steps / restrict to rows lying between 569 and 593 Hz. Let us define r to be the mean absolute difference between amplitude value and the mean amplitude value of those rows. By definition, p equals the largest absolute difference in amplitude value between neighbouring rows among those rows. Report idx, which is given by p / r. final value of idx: 2.6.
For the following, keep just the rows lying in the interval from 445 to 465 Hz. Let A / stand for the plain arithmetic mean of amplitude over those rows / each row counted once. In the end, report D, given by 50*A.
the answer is 5332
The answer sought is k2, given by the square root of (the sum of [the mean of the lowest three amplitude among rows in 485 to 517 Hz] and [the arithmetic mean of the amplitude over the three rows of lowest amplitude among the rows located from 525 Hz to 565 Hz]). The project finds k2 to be 14.6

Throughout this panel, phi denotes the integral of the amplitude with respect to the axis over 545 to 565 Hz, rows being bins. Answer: 2227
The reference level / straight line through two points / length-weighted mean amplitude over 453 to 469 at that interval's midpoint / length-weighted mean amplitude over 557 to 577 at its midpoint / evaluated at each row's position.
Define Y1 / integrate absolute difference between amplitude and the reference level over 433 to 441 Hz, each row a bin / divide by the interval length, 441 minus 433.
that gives 0.9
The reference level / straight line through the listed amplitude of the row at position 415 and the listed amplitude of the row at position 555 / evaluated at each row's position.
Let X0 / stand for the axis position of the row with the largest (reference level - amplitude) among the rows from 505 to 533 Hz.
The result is 519 Hz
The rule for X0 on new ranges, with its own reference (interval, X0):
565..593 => 575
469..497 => 475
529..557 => 535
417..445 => 435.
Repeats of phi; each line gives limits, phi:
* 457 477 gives 2123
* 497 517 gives 2133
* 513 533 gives 2112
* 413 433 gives 2152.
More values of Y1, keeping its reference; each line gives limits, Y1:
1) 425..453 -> 1.2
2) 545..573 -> 1.1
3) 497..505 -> 2.2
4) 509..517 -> 2.1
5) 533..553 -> 1.3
